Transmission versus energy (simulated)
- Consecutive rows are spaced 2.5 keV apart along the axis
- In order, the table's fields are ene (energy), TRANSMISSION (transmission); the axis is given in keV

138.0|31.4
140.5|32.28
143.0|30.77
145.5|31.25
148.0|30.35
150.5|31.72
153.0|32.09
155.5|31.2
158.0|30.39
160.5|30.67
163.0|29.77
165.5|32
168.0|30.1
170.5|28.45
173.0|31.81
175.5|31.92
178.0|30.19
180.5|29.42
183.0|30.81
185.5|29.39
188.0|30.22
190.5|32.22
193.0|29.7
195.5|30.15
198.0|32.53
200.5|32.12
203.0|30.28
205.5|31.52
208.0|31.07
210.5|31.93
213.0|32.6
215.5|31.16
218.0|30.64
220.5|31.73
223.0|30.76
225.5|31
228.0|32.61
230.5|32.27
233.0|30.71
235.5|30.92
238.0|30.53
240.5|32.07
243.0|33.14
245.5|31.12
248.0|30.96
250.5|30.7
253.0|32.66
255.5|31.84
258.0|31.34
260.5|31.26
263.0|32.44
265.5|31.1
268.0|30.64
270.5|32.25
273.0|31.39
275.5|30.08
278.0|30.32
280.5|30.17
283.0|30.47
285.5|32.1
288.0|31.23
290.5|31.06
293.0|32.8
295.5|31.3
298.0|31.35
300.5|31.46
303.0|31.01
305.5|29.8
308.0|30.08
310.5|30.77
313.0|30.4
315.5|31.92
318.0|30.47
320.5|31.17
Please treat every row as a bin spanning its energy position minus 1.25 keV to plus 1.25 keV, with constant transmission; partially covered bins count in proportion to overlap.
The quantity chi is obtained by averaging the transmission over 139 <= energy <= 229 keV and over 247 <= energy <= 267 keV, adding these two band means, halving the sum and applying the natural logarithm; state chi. 3.44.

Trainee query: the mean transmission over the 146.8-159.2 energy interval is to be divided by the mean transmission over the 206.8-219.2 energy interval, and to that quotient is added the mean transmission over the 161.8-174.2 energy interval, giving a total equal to 31.4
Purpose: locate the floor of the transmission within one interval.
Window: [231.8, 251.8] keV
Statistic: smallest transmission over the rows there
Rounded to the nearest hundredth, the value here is 30.53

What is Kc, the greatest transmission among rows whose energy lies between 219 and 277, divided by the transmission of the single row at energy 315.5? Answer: 1.04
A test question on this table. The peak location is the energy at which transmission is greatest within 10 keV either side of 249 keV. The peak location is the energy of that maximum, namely 243.0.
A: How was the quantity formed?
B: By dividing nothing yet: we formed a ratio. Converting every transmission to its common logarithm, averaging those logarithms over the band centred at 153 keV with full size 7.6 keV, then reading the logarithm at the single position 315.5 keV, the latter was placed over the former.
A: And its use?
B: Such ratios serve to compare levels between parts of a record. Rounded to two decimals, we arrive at 1.00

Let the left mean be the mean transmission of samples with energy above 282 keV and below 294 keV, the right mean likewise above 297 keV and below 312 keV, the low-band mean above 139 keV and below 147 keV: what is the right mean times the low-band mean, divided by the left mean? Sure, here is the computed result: 30.6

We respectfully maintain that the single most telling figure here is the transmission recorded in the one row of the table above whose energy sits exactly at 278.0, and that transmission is 30.32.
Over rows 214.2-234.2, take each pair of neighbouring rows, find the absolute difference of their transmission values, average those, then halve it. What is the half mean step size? 0.45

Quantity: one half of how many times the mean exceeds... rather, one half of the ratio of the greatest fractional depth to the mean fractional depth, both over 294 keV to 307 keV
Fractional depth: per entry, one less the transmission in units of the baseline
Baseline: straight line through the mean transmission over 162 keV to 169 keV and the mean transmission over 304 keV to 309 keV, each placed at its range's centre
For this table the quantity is -0.1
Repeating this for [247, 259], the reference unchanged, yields 0.2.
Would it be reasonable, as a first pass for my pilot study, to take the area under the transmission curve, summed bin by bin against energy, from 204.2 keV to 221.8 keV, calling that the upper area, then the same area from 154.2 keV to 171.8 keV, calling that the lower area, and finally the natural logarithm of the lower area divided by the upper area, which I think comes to -0.037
